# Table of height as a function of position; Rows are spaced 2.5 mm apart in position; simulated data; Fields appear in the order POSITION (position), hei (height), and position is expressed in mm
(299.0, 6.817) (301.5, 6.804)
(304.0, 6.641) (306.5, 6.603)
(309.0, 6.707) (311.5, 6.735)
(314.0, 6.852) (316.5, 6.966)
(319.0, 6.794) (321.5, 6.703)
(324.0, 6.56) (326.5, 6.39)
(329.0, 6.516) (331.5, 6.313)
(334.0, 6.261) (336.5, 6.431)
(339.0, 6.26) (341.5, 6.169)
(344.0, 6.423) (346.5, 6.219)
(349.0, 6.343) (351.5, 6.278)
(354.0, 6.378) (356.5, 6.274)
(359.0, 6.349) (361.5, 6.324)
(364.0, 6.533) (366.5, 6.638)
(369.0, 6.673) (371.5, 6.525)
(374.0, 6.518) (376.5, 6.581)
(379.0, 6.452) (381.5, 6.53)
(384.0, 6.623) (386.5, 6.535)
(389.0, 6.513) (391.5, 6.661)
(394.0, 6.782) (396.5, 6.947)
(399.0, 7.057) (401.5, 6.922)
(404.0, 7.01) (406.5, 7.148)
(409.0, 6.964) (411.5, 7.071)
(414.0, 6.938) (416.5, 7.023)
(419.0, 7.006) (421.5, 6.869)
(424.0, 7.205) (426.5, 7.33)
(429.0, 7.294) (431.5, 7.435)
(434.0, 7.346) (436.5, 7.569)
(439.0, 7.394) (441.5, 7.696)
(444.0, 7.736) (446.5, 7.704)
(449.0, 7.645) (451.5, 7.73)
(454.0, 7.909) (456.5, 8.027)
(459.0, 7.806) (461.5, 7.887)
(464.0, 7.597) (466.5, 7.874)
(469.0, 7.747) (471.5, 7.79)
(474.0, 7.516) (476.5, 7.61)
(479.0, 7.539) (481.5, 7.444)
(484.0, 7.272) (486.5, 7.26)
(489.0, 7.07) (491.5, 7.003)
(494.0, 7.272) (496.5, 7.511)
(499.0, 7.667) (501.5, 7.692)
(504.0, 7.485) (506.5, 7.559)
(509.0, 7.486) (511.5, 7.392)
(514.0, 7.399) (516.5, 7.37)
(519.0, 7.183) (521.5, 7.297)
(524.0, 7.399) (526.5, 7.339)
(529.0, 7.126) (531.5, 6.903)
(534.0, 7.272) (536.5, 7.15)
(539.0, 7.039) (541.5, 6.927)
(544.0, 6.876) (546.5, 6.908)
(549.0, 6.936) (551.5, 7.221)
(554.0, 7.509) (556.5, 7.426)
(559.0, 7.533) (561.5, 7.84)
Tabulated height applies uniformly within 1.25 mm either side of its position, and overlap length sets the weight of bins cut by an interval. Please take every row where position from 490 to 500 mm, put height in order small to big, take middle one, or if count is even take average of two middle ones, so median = 7.4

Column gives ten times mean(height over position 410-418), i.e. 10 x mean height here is 70.1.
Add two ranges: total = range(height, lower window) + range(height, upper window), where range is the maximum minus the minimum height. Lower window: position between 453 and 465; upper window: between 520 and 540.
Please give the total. 0.9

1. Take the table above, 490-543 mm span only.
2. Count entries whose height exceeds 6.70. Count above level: 21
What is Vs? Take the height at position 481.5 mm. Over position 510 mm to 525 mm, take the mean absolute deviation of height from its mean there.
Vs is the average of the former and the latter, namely 3.76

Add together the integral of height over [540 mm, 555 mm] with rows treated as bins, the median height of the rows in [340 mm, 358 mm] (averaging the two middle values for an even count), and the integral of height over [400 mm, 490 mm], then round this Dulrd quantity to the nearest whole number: 781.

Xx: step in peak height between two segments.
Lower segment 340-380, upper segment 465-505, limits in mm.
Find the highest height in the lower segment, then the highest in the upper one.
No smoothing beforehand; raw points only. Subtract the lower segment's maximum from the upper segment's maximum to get 1.2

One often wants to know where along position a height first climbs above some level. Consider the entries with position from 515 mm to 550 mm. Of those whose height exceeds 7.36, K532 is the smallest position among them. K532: 516.5 mm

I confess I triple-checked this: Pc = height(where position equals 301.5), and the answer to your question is 6.804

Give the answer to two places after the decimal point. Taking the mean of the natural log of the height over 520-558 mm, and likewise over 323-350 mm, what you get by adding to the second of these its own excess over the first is 1.73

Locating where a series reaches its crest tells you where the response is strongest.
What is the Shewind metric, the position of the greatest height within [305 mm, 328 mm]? 316.5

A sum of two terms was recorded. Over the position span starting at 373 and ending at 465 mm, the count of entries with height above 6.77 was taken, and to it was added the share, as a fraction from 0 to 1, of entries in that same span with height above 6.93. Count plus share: 30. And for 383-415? 10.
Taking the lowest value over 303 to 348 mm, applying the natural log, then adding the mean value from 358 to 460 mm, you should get 8.9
